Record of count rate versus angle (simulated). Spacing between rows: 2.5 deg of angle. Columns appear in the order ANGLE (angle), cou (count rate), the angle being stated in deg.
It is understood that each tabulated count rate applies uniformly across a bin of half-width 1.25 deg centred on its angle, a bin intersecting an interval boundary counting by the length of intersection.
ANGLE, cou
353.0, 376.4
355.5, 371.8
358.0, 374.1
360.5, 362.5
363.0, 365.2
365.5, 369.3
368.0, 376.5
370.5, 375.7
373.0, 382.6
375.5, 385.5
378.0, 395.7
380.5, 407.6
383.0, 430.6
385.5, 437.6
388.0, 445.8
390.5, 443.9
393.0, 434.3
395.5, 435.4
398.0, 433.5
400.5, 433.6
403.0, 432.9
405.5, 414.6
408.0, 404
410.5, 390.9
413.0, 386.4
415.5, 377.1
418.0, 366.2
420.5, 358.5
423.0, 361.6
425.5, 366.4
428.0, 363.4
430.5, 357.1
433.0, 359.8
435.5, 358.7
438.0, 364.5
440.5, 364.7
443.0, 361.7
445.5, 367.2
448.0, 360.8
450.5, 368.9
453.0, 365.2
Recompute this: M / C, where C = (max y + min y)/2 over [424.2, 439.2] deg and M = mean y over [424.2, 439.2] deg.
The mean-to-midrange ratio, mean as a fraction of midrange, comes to 1.000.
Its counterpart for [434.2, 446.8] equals 1.001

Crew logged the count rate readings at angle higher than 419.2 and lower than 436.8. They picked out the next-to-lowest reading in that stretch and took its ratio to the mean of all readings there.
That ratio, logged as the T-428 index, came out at 0.99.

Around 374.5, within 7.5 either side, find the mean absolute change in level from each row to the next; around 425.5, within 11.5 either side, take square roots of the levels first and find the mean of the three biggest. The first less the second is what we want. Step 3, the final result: -13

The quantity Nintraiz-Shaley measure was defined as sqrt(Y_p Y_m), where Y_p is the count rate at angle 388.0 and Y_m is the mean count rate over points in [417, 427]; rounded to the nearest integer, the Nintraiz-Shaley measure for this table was 402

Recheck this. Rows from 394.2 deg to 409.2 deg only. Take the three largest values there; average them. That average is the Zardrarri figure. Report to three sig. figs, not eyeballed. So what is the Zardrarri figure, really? 434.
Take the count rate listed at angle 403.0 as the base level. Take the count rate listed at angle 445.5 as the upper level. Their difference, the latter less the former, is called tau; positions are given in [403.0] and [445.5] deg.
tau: -66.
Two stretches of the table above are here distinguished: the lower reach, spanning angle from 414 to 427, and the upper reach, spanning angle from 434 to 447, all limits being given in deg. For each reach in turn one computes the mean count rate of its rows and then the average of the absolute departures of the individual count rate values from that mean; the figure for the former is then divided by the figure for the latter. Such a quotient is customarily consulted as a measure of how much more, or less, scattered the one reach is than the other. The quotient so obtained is 1.9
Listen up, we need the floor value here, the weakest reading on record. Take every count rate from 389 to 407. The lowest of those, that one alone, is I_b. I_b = 414.6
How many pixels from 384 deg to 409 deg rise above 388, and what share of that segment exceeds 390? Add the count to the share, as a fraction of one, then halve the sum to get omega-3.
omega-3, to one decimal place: 5.5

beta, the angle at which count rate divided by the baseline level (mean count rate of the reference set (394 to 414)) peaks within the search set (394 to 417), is 395.5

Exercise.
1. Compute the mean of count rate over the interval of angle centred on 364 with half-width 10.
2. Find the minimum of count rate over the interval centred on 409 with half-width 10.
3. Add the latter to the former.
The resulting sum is 738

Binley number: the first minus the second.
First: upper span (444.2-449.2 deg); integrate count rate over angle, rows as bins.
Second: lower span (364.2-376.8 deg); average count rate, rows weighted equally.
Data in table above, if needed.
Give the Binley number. 1442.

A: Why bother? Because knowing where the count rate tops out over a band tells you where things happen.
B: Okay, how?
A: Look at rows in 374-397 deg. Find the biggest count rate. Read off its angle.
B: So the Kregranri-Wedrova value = 388.0 deg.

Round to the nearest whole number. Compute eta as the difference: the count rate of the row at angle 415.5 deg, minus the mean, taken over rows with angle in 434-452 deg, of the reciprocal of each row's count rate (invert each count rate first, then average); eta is 377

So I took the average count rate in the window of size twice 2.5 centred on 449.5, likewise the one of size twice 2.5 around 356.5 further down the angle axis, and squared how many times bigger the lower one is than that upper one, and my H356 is 1.04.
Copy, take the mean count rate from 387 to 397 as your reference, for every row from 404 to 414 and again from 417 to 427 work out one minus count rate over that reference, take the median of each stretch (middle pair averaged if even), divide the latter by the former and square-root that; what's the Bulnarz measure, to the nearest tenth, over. 1.3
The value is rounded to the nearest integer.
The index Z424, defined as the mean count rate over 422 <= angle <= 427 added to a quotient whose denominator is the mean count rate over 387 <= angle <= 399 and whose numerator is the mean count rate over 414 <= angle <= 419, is 365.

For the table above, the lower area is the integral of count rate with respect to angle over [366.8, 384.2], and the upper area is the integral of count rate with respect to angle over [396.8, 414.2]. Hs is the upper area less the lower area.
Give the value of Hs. 354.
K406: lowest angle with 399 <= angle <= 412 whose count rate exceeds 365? 400.5 deg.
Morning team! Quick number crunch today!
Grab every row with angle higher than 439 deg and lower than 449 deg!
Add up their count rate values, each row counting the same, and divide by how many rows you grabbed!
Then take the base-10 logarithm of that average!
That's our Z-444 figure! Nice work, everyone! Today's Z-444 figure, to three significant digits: 2.56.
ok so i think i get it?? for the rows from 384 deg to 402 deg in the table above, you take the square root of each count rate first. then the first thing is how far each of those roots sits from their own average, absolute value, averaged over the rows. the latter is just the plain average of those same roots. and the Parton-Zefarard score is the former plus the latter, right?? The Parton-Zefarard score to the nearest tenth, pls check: 21.0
